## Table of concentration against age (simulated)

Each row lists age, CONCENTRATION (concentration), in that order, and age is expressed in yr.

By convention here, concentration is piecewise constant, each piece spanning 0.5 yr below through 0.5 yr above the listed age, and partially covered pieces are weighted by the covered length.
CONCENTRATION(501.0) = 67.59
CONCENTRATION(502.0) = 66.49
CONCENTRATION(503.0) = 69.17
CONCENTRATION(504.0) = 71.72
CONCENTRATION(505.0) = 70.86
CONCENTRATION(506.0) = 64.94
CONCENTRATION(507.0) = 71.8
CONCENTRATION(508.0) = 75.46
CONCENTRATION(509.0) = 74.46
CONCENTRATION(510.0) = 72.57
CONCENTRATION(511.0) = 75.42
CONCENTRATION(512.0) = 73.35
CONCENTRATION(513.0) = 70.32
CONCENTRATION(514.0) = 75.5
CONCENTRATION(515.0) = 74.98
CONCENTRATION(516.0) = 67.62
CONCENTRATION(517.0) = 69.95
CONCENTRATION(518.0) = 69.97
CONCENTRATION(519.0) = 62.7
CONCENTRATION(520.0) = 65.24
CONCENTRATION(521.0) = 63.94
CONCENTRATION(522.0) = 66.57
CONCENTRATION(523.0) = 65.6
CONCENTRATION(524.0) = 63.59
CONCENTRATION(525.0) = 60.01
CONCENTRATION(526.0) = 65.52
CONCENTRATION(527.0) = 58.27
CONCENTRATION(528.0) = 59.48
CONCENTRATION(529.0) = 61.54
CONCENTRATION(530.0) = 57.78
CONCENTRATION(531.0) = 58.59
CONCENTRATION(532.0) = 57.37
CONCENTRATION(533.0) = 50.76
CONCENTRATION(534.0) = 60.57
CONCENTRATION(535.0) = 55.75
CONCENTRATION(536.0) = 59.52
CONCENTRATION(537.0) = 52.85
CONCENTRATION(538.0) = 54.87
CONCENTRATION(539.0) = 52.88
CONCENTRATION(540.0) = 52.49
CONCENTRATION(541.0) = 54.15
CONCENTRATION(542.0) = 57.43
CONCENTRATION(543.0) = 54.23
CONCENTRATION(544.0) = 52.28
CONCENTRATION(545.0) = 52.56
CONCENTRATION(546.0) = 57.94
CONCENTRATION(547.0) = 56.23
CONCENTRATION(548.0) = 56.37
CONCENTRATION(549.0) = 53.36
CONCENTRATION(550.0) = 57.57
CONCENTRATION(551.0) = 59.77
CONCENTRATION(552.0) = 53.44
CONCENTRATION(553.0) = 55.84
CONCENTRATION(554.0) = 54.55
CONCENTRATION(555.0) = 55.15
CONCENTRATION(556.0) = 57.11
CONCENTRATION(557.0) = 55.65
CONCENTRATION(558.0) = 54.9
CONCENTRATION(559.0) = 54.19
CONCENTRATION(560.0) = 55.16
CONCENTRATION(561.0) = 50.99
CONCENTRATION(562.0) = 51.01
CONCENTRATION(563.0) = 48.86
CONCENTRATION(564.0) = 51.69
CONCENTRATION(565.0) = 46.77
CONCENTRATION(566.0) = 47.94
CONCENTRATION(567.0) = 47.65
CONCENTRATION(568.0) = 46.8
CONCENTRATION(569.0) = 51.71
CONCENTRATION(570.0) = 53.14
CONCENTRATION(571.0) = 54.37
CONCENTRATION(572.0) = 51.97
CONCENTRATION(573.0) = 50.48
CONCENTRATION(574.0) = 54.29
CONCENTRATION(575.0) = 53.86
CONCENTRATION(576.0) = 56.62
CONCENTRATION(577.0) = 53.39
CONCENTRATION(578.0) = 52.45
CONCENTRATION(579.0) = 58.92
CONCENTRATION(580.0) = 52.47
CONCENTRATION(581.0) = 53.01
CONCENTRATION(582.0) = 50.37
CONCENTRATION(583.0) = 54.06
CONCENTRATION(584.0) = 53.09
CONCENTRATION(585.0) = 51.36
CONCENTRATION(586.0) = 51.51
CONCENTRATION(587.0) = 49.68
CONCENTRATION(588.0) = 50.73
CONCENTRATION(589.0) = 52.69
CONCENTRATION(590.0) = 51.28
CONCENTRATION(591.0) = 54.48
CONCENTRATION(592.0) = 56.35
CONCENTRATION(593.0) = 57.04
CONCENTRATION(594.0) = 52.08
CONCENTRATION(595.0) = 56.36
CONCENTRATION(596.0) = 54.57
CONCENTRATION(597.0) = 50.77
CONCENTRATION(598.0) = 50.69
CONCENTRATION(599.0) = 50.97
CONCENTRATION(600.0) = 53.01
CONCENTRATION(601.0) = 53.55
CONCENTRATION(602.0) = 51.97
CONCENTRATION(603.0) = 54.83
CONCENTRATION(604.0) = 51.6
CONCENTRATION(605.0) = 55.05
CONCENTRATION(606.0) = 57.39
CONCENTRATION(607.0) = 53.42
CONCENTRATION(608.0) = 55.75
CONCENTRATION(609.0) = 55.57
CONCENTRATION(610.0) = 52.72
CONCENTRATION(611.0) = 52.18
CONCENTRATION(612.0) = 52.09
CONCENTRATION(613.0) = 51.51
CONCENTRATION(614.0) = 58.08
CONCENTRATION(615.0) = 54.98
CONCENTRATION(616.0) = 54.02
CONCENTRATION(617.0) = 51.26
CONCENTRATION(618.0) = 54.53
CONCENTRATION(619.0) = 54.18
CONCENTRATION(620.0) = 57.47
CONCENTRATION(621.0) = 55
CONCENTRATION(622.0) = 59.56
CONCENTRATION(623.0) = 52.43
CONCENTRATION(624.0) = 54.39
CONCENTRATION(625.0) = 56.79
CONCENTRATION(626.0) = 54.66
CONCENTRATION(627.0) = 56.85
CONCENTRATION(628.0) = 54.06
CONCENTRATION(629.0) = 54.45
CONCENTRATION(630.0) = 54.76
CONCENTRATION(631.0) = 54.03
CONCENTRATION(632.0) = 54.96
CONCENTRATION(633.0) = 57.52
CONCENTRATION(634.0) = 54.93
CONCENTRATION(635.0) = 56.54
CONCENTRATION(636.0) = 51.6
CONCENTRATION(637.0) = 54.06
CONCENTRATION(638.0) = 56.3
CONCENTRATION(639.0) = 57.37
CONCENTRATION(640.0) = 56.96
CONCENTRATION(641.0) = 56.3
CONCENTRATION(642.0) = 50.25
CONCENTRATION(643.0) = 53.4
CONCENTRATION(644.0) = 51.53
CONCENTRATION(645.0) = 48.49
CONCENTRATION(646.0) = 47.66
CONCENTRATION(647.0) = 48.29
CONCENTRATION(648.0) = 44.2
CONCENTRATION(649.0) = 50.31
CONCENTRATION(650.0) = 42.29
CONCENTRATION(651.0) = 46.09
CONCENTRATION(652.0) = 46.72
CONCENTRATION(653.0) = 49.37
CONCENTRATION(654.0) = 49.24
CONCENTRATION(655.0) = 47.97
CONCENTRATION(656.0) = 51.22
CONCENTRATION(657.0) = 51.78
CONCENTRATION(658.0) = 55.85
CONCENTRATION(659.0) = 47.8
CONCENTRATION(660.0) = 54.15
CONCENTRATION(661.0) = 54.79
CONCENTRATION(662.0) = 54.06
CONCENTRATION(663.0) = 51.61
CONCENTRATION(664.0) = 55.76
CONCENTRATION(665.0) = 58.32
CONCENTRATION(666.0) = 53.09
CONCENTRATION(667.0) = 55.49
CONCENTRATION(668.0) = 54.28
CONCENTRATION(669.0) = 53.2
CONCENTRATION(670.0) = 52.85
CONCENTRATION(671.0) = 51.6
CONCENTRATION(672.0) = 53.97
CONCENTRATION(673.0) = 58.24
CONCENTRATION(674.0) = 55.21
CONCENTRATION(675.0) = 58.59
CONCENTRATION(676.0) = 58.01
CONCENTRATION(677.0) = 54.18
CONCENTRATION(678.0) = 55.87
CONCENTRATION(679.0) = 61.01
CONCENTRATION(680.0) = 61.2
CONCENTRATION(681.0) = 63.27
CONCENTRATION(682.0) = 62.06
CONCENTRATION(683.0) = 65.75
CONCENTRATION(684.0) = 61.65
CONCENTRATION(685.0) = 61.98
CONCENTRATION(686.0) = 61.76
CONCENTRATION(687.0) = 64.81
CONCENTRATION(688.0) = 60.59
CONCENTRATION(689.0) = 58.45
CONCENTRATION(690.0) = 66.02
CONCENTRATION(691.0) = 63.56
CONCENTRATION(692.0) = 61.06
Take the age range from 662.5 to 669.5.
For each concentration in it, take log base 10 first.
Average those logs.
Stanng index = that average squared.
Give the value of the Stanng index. 3.02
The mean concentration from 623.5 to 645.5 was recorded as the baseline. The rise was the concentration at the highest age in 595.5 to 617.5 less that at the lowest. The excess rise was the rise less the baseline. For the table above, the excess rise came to -58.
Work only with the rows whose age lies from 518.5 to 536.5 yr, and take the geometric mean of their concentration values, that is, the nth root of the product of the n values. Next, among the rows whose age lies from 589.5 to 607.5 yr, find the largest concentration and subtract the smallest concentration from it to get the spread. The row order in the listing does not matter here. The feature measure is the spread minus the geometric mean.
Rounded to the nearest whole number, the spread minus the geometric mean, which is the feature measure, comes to -54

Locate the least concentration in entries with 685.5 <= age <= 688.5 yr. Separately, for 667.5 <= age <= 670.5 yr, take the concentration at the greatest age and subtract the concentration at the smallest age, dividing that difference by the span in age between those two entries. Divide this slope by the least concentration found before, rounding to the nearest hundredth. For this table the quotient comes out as -0.01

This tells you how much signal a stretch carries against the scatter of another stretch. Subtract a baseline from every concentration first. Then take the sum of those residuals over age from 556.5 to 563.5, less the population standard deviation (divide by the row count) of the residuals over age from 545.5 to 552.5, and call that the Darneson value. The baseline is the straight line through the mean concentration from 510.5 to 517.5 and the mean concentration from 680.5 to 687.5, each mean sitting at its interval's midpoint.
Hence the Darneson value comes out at -121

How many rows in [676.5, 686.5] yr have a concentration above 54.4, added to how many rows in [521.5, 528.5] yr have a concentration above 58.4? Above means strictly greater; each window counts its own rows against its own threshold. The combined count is 15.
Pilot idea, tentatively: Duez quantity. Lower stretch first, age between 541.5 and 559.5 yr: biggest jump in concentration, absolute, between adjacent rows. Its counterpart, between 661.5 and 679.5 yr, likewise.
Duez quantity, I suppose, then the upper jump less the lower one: -1.1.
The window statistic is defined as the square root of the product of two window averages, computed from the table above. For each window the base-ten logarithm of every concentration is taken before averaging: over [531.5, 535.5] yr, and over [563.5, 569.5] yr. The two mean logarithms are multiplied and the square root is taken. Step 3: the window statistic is 1.72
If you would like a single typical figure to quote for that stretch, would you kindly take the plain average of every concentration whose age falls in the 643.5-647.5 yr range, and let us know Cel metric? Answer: 49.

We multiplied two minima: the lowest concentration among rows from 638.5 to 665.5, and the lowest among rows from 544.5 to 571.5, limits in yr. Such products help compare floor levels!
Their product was 1978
